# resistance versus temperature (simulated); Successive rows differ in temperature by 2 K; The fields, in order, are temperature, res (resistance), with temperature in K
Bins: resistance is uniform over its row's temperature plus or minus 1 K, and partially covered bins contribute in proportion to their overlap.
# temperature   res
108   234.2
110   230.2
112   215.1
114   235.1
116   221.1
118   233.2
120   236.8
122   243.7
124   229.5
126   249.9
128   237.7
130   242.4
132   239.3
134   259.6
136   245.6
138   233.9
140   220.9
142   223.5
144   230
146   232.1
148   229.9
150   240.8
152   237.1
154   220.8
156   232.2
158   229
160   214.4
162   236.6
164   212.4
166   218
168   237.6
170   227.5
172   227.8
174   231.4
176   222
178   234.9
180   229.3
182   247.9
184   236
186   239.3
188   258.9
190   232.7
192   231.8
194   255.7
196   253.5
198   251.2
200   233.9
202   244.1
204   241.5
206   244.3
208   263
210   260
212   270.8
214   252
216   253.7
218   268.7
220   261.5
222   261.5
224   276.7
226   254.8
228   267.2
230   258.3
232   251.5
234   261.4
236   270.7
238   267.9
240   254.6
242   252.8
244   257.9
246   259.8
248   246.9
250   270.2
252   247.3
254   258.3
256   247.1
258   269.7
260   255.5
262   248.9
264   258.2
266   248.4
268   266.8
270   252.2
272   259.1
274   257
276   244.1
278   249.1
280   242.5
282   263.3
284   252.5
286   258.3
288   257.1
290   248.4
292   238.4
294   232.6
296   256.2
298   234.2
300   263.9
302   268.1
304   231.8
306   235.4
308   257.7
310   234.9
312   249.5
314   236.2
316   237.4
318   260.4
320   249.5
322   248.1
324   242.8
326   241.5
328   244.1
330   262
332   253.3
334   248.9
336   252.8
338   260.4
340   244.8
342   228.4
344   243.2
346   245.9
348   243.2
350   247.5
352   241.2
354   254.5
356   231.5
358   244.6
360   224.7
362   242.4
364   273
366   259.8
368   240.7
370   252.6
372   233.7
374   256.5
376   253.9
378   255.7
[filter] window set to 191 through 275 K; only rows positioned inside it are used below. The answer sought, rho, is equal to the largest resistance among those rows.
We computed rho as 276.7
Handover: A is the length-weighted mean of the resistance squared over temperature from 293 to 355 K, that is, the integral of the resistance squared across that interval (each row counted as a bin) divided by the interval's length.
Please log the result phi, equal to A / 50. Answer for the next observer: 1220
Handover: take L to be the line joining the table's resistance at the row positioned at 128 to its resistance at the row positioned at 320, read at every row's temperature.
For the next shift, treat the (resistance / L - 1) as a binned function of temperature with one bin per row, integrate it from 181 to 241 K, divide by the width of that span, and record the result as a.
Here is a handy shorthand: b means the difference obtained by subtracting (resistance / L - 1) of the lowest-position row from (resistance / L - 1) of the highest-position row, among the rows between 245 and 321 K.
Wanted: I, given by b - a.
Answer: -0.11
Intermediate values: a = 0.047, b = -0.06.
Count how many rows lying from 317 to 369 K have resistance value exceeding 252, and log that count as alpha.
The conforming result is 8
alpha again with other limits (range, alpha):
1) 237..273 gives 13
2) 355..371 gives 3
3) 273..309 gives 9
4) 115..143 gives 1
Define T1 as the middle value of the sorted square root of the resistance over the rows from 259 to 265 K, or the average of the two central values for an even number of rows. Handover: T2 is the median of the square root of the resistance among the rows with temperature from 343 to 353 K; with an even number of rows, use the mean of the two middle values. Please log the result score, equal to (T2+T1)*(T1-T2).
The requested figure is 12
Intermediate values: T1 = 16.0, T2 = 15.6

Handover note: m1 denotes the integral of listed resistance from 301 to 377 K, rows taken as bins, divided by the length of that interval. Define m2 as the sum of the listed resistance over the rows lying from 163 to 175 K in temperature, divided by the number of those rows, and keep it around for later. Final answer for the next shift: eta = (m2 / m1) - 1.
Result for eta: -0.09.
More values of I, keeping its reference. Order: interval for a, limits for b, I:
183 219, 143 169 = 0.00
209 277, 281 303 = -0.04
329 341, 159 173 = 0.04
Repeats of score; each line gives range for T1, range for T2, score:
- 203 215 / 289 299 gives 18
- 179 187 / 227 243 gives -22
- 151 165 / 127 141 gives -10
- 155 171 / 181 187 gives -11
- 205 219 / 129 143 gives 21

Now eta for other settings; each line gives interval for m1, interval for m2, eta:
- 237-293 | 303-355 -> -0.03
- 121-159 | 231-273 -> 0.09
